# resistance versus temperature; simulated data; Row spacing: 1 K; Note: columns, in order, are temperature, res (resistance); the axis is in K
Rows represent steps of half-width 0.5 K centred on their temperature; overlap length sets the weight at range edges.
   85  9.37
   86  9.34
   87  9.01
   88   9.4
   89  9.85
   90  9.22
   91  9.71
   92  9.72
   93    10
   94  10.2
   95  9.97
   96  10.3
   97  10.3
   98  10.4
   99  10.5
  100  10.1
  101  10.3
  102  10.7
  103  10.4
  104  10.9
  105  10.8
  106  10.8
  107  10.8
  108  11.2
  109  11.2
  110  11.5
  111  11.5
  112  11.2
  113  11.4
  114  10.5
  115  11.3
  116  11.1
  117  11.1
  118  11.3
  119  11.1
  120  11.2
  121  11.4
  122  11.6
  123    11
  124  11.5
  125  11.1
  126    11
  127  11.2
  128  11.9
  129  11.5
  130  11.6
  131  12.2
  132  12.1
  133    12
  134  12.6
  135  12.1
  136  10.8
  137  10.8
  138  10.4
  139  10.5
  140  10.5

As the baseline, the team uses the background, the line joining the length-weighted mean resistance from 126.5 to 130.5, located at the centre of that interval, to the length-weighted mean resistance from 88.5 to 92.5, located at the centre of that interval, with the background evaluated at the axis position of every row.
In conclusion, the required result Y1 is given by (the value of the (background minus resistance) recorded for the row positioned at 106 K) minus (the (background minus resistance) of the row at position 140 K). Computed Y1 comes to -2.0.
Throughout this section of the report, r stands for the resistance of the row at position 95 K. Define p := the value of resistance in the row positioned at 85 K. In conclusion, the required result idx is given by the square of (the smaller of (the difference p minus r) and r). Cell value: 0.4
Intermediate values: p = 9.37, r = 9.97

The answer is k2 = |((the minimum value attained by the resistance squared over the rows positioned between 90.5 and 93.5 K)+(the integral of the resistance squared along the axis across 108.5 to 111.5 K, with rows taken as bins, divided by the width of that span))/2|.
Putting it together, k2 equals 112.1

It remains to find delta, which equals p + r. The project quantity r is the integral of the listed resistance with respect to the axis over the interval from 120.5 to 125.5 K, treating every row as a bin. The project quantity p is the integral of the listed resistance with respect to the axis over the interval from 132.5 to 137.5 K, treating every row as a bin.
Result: 115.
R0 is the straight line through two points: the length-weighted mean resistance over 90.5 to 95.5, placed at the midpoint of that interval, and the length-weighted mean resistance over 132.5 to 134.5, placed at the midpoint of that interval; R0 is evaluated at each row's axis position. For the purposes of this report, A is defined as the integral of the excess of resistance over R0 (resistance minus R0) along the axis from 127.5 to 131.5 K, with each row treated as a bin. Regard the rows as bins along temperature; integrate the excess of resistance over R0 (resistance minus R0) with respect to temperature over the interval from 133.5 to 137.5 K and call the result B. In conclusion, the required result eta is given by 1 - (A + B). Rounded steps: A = -1.1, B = -3.4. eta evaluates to 5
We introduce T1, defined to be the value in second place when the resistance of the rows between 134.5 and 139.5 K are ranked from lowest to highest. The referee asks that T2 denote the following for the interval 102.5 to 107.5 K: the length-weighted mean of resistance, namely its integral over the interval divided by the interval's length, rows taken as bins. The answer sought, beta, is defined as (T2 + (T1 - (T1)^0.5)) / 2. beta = 9.00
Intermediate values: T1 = 10.5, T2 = 10.7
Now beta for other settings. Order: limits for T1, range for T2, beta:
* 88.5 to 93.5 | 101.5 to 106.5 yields 8.66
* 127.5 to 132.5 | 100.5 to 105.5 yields 9.41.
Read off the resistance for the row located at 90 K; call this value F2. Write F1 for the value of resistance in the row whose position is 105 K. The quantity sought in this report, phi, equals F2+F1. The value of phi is 20.0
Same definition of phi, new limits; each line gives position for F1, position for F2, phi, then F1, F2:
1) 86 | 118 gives 20.6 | 9.34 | 11.3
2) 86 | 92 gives 19.1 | 9.34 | 9.72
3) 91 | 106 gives 20.5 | 9.71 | 10.8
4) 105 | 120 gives 22.0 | 10.8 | 11.2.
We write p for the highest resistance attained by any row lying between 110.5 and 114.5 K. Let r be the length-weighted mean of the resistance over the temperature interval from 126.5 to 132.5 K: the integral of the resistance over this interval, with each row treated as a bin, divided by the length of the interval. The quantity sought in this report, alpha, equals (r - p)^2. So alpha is 0.06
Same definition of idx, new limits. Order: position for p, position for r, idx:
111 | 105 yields 0.5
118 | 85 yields 3.7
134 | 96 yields 5.3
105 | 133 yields 1.4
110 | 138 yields 1.2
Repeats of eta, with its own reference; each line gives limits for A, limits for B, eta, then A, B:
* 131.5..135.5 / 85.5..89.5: 2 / -0.4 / -0.8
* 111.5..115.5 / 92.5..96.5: 1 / -0.1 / 0.4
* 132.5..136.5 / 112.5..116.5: 3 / -1.9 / -0.4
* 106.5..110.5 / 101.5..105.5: -1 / 1.4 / 0.7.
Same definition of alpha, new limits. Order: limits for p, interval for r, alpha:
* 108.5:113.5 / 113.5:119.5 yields 0.19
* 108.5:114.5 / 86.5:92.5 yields 4.06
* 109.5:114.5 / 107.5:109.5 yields 0.09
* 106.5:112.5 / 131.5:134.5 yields 0.54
